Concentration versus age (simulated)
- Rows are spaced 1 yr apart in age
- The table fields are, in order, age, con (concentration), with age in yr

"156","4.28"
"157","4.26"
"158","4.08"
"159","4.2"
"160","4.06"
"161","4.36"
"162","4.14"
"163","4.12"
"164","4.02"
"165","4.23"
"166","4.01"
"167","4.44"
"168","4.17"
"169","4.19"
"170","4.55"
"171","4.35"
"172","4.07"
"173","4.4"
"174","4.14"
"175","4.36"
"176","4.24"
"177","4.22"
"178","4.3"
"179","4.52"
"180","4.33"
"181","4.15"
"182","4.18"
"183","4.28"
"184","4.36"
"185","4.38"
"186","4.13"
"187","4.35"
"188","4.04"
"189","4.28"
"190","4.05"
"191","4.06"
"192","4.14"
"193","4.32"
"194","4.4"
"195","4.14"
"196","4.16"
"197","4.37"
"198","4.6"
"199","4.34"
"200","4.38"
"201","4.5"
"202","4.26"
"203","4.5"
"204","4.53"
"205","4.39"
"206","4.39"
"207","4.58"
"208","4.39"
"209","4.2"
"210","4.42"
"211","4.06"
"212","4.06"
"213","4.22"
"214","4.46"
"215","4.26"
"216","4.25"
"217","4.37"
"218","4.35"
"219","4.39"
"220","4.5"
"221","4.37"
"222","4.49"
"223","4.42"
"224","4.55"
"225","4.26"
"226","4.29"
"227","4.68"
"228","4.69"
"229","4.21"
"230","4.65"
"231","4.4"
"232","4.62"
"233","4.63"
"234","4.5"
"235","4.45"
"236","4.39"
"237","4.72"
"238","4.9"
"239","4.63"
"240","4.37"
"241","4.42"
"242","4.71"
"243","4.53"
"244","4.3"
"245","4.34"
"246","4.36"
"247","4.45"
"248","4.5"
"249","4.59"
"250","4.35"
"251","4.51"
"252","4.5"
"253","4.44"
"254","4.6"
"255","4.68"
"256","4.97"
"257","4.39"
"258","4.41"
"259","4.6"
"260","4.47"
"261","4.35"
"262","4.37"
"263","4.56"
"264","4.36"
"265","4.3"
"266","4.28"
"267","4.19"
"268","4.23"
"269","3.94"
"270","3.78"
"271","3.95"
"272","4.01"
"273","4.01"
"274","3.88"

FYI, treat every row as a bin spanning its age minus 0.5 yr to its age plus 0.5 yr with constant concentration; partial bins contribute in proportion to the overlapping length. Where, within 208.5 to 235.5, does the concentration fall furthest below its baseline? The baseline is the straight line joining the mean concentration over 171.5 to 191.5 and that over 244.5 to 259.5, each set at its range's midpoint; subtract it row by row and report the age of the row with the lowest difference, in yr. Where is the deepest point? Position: 212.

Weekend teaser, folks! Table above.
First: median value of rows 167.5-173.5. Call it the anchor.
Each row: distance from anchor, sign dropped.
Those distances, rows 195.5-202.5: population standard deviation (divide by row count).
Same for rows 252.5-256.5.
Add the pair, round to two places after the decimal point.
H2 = 0.29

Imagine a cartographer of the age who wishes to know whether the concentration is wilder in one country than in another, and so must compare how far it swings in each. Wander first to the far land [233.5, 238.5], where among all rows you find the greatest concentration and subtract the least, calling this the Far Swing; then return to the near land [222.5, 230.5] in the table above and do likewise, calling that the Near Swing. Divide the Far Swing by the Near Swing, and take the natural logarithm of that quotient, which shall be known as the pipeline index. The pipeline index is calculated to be 0.1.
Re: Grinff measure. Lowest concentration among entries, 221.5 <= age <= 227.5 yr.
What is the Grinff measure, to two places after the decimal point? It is 4.26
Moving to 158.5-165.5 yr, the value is 4.02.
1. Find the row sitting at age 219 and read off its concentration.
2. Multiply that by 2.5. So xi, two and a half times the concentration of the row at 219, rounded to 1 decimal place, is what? 11.0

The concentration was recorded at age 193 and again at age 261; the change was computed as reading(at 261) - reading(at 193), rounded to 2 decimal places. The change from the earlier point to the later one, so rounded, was 0.03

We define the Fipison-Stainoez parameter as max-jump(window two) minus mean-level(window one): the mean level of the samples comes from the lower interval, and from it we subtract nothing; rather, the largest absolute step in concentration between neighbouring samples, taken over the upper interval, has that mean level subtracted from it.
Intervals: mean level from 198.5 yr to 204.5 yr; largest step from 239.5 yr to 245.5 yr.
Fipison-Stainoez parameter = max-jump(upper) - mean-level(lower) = -4.1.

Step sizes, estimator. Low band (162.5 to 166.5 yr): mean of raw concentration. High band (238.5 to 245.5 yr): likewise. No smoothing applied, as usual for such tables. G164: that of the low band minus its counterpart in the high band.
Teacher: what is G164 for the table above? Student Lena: -0.4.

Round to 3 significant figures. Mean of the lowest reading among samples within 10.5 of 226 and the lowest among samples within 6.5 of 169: 4.11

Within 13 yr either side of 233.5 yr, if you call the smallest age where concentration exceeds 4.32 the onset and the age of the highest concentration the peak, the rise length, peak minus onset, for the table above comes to 17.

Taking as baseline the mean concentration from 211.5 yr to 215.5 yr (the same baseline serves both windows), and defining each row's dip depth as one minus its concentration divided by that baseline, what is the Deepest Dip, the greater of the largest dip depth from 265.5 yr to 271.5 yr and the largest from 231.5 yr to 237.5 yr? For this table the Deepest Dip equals 0.11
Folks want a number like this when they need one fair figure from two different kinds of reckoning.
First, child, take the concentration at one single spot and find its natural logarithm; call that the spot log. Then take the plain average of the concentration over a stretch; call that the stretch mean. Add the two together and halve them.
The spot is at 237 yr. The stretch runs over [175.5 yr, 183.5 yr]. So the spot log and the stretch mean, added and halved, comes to 2.91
